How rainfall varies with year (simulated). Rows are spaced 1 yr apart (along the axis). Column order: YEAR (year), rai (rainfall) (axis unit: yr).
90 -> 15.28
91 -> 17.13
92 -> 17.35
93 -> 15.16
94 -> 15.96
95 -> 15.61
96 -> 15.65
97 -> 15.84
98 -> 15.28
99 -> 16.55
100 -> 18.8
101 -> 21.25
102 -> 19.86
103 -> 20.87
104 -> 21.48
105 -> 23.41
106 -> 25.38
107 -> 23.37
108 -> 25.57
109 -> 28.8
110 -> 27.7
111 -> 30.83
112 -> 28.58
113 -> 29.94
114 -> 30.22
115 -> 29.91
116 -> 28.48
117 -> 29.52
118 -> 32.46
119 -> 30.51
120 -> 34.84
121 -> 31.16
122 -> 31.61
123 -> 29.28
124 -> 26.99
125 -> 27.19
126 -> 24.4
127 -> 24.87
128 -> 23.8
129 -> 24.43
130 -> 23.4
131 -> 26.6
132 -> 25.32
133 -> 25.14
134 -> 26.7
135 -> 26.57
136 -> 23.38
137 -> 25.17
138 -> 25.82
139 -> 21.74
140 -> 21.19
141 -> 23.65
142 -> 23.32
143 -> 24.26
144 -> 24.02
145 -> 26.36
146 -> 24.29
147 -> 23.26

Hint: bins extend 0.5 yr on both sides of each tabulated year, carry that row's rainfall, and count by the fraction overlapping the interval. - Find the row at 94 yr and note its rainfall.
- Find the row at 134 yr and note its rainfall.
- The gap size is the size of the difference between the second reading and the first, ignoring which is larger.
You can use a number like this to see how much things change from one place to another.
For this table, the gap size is 11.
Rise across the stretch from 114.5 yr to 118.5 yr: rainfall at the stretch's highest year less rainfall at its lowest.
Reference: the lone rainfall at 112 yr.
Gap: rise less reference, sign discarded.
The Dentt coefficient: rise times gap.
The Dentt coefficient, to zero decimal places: 66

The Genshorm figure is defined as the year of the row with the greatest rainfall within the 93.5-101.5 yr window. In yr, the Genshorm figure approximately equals 101 yr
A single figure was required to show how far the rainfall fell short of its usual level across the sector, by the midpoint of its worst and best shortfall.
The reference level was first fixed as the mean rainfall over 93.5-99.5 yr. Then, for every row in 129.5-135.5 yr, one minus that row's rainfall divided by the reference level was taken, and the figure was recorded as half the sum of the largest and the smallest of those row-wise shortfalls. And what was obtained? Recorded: -0.58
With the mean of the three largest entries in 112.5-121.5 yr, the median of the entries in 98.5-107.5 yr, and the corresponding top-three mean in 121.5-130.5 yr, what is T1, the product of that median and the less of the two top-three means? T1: 624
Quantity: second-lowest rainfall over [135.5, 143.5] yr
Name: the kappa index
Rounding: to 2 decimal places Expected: 21.74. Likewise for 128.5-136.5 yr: 23.40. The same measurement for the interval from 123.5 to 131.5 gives 23.80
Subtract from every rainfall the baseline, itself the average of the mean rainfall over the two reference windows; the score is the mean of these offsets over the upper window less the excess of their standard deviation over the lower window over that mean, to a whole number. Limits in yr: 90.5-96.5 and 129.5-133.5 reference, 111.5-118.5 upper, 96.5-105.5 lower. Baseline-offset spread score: 16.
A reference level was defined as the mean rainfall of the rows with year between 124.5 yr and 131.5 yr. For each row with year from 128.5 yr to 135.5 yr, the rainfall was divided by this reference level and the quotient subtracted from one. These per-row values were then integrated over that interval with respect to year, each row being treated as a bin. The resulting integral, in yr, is -0.1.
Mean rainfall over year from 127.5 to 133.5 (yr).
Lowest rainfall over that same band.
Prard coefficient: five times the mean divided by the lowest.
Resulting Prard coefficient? 5.30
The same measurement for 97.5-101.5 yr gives 5.88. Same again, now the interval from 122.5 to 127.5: 5.44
